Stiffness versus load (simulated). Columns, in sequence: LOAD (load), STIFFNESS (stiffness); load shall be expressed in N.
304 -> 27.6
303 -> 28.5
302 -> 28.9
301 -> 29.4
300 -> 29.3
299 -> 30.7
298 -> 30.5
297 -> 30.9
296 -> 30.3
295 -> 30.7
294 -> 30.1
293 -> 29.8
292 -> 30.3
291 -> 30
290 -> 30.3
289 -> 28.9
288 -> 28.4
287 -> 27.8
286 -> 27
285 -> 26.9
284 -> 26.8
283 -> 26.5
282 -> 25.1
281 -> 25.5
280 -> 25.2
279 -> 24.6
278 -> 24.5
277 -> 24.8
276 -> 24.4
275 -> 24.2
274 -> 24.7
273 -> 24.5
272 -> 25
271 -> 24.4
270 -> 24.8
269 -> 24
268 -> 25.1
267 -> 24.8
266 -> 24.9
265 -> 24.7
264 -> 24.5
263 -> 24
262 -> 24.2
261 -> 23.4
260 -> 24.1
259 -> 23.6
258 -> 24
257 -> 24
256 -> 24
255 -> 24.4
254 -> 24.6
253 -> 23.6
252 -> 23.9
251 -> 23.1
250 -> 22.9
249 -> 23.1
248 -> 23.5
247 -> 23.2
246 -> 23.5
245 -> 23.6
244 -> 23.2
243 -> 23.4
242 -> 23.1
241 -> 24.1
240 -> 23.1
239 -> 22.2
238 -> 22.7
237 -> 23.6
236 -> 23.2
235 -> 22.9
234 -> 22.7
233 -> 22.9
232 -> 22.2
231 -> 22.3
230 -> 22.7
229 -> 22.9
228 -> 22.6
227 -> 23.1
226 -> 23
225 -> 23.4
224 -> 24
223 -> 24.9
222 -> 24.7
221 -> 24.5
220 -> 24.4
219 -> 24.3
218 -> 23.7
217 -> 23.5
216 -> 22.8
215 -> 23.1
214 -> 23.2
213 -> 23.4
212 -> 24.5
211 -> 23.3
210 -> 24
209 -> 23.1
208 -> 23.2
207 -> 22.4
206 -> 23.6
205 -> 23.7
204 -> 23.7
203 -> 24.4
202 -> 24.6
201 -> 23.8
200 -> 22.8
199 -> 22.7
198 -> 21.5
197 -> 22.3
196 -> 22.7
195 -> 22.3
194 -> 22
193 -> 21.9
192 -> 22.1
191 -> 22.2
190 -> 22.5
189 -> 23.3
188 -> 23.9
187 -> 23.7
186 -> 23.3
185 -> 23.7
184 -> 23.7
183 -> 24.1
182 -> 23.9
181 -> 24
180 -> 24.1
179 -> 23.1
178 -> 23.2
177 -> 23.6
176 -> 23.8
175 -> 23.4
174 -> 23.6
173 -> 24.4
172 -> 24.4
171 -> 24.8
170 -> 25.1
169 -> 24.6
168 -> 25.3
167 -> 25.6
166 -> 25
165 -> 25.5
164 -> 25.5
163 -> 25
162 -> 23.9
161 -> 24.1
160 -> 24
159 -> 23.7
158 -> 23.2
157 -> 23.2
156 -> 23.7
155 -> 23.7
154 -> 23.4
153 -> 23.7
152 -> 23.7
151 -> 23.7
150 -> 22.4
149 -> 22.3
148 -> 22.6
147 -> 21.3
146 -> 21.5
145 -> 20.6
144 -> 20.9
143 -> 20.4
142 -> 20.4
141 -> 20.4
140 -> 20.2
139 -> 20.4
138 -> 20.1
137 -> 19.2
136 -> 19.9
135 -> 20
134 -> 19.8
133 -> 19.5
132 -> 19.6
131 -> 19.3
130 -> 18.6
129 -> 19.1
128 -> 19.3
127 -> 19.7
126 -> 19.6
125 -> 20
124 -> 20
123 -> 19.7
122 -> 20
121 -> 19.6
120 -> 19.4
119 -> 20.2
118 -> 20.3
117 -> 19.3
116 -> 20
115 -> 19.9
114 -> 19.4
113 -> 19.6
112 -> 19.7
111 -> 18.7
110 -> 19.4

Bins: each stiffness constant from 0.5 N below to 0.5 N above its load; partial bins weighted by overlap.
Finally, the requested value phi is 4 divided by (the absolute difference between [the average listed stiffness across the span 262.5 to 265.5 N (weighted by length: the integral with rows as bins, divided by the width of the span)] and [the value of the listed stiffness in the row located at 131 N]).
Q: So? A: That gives 0.8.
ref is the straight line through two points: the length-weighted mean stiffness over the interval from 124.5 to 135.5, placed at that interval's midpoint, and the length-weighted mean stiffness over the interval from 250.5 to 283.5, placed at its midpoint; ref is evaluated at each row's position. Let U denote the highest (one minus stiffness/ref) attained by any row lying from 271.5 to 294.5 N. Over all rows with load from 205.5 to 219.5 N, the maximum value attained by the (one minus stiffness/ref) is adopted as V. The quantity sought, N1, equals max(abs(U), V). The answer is 0.022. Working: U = 0.02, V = -0.01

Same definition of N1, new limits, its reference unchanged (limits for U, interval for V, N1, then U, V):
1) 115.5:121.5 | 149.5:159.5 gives 0.014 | -0.01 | -0.11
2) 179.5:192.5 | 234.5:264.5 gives 0.053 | -0.02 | 0.05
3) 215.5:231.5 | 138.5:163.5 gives 0.037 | 0.04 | -0.02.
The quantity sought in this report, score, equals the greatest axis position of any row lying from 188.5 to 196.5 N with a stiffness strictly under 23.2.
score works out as 196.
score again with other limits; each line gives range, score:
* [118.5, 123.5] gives 123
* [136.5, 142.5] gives 142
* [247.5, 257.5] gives 251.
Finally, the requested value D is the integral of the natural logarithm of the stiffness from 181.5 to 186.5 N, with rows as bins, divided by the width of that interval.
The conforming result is 3.17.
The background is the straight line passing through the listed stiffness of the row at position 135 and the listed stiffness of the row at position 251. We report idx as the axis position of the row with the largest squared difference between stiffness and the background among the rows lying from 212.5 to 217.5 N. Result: 213 N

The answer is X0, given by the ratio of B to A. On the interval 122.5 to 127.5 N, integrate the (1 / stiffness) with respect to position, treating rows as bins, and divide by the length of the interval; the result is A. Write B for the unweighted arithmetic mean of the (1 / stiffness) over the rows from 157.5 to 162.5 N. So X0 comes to 0.83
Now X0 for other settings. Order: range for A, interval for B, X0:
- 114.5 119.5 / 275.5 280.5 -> 0.81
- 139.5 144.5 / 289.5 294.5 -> 0.68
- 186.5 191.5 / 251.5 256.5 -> 0.96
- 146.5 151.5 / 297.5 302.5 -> 0.75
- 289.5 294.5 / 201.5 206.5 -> 1.25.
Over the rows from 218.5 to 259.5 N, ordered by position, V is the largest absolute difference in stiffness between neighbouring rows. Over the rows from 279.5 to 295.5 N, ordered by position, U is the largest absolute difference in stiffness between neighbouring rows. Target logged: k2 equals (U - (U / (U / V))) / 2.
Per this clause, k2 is 0.20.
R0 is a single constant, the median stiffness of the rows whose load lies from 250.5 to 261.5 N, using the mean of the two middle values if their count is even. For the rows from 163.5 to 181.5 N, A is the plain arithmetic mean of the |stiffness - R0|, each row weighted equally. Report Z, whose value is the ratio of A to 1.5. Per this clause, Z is 0.50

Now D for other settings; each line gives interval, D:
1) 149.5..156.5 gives 3.16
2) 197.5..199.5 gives 3.10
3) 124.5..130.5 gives 2.96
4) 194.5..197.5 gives 3.11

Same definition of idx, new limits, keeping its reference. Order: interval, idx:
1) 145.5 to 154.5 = 151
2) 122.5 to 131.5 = 130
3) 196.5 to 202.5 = 202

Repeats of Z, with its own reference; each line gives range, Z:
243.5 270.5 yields 0.33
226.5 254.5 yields 0.61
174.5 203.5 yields 0.59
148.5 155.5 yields 0.49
